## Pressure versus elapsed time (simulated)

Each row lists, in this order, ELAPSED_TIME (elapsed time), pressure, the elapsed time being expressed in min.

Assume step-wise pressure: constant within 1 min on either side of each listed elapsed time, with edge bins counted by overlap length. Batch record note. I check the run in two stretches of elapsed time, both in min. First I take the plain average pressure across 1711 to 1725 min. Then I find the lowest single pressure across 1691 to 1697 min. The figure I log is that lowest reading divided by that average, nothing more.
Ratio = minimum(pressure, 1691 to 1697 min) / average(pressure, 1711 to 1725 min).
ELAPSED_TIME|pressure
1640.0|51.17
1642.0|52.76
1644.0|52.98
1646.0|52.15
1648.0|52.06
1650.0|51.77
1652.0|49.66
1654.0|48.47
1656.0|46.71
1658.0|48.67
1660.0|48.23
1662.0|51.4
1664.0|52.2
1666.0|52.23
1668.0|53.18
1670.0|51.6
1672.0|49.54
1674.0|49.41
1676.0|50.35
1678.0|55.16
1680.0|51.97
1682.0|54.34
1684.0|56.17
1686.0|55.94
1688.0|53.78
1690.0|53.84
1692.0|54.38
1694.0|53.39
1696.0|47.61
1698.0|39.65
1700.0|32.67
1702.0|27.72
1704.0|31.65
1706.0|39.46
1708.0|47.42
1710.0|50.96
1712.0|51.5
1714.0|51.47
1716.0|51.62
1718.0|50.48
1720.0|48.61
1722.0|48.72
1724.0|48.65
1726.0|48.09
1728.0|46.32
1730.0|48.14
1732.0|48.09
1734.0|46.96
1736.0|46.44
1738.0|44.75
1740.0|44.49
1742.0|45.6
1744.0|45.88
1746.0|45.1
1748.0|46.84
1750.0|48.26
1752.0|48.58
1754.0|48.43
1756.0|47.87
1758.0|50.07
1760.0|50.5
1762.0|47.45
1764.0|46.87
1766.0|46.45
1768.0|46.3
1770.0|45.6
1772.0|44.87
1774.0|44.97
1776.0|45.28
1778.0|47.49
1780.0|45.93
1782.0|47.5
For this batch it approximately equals 0.95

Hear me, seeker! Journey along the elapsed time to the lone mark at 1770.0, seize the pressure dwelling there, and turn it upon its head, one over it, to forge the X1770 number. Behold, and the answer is 0.0219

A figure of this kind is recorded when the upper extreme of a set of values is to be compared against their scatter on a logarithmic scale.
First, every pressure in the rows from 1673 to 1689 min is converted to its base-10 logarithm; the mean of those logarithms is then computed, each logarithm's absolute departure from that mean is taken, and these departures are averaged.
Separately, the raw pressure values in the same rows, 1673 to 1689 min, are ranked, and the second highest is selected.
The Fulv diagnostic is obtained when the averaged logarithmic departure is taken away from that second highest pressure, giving 56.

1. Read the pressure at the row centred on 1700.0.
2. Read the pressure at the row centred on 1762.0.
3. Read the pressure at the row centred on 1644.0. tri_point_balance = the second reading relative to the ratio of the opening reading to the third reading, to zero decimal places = 77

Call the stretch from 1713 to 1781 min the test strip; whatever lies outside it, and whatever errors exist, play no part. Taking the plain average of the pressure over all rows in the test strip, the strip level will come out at 47.4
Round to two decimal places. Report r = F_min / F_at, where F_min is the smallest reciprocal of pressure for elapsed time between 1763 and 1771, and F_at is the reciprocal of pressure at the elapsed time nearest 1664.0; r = 1.11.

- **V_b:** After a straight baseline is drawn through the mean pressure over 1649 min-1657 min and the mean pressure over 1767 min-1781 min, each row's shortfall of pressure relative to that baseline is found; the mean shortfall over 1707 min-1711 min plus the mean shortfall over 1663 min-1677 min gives -4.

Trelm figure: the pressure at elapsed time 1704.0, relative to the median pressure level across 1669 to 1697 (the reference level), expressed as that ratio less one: -0.41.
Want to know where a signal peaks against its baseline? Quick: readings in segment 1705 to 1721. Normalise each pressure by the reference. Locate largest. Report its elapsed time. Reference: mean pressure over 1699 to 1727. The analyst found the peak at 1716.0 min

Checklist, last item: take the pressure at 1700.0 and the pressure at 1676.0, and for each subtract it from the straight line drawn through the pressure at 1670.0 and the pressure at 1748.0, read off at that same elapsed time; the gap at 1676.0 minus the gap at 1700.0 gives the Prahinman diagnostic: -16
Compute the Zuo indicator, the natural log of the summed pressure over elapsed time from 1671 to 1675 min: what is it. 4.59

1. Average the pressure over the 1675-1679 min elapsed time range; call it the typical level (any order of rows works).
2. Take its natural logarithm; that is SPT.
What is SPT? 3.97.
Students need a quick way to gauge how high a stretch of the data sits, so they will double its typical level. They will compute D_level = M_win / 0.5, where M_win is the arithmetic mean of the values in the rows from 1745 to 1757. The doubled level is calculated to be 95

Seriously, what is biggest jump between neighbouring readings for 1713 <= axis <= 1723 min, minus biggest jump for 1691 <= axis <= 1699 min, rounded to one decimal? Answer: -6.1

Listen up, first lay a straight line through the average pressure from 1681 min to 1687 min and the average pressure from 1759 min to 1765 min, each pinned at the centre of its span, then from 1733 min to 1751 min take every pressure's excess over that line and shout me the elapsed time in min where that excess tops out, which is 1750.0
